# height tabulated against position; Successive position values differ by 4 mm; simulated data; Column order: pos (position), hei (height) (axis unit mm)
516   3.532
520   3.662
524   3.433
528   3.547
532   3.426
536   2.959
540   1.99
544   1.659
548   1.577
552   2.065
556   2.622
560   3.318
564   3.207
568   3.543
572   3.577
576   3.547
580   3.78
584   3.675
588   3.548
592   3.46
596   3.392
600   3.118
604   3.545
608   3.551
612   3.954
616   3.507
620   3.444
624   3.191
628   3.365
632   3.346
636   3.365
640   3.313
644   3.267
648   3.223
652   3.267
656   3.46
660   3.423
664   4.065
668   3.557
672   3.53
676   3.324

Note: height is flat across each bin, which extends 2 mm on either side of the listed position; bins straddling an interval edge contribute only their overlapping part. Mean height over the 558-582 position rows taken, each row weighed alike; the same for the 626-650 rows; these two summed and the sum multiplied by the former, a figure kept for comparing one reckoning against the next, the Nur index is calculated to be 23.8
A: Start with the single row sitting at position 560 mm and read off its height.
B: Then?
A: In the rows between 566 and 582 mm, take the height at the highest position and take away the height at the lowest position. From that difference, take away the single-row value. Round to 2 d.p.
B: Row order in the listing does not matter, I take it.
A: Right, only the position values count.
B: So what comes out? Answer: -3.08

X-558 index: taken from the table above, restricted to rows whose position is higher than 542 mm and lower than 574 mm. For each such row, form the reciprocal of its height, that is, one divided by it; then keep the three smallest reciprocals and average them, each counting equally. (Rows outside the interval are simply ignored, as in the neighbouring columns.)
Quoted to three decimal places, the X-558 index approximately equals 0.288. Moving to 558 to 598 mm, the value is 0.272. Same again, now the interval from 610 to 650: 0.276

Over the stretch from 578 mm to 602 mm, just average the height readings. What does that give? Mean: 3.50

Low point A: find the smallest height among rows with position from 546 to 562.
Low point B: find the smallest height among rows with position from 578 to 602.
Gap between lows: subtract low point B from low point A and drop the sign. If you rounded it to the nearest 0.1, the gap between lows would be 1.5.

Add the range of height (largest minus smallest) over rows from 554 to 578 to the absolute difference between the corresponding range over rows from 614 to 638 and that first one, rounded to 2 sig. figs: 1.6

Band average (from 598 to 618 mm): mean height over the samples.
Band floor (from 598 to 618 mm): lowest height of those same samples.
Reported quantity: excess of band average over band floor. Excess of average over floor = 0.42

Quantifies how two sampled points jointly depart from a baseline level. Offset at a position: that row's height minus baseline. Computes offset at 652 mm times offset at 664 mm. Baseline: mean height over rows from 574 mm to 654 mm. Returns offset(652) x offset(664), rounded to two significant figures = -0.11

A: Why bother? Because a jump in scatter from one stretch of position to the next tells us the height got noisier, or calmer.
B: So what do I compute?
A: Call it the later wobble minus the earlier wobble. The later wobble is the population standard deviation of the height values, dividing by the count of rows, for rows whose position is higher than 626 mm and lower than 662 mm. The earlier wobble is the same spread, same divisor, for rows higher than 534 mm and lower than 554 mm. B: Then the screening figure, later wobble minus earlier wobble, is -0.42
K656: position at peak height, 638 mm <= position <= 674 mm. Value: 664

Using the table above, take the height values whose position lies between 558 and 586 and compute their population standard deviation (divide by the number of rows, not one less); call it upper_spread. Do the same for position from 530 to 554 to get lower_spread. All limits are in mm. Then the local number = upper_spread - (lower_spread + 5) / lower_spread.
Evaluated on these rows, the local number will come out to -8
